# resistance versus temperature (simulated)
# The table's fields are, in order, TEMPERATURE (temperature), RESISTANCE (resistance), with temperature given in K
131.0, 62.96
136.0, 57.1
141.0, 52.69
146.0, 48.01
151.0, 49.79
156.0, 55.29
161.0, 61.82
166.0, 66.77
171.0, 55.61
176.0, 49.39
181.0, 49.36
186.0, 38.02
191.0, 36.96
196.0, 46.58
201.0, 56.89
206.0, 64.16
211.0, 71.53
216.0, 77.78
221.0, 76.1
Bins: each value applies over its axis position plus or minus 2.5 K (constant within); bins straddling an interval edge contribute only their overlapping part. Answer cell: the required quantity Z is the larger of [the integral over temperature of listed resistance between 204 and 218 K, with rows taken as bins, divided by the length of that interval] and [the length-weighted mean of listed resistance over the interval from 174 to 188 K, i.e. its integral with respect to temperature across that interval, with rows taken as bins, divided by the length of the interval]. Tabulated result 71.2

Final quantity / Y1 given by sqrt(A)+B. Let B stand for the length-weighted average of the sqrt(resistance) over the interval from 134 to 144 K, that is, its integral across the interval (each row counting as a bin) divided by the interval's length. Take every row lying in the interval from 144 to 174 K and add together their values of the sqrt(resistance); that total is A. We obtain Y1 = 14.1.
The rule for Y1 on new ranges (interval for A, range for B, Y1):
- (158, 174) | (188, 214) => 12.2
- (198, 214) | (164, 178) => 12.4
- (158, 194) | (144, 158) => 14.2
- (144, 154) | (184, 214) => 11.0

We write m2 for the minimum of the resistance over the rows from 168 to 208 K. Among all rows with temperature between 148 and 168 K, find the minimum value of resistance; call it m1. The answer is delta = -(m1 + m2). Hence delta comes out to -87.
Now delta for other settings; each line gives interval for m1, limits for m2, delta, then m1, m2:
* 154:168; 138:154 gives -103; 55.29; 48.01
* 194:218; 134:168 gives -95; 46.58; 48.01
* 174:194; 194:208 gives -84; 36.96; 46.58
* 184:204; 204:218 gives -101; 36.96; 64.16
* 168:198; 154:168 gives -92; 36.96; 55.29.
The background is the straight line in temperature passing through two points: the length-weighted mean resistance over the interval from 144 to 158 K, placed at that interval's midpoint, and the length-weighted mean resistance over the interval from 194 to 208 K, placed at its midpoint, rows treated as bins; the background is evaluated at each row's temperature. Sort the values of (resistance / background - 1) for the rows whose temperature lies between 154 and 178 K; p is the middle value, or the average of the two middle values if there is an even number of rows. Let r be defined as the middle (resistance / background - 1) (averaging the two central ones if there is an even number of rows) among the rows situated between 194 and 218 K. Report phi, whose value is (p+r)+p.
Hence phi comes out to 0.3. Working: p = 0.07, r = 0.14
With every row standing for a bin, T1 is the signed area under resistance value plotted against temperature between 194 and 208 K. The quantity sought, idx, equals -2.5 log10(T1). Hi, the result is -7.2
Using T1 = 783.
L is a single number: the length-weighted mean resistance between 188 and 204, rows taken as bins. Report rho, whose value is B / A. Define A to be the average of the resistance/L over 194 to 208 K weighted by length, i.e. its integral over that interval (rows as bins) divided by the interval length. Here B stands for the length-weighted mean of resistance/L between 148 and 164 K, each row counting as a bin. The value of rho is 1.00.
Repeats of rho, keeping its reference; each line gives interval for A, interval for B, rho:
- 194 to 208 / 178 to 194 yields 0.75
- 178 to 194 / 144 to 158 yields 1.22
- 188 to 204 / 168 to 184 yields 1.09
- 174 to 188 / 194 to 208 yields 1.22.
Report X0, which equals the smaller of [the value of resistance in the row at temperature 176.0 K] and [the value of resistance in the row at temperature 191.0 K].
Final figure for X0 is 37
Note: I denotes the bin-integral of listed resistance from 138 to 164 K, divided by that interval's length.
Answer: 53.8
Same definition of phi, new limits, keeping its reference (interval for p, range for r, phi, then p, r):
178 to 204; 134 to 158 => -0.3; -0.16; 0.05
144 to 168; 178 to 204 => 0.0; 0.07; -0.16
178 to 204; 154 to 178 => -0.2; -0.16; 0.07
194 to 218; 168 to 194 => 0.2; 0.14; -0.08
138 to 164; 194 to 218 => 0.2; 0.05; 0.14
